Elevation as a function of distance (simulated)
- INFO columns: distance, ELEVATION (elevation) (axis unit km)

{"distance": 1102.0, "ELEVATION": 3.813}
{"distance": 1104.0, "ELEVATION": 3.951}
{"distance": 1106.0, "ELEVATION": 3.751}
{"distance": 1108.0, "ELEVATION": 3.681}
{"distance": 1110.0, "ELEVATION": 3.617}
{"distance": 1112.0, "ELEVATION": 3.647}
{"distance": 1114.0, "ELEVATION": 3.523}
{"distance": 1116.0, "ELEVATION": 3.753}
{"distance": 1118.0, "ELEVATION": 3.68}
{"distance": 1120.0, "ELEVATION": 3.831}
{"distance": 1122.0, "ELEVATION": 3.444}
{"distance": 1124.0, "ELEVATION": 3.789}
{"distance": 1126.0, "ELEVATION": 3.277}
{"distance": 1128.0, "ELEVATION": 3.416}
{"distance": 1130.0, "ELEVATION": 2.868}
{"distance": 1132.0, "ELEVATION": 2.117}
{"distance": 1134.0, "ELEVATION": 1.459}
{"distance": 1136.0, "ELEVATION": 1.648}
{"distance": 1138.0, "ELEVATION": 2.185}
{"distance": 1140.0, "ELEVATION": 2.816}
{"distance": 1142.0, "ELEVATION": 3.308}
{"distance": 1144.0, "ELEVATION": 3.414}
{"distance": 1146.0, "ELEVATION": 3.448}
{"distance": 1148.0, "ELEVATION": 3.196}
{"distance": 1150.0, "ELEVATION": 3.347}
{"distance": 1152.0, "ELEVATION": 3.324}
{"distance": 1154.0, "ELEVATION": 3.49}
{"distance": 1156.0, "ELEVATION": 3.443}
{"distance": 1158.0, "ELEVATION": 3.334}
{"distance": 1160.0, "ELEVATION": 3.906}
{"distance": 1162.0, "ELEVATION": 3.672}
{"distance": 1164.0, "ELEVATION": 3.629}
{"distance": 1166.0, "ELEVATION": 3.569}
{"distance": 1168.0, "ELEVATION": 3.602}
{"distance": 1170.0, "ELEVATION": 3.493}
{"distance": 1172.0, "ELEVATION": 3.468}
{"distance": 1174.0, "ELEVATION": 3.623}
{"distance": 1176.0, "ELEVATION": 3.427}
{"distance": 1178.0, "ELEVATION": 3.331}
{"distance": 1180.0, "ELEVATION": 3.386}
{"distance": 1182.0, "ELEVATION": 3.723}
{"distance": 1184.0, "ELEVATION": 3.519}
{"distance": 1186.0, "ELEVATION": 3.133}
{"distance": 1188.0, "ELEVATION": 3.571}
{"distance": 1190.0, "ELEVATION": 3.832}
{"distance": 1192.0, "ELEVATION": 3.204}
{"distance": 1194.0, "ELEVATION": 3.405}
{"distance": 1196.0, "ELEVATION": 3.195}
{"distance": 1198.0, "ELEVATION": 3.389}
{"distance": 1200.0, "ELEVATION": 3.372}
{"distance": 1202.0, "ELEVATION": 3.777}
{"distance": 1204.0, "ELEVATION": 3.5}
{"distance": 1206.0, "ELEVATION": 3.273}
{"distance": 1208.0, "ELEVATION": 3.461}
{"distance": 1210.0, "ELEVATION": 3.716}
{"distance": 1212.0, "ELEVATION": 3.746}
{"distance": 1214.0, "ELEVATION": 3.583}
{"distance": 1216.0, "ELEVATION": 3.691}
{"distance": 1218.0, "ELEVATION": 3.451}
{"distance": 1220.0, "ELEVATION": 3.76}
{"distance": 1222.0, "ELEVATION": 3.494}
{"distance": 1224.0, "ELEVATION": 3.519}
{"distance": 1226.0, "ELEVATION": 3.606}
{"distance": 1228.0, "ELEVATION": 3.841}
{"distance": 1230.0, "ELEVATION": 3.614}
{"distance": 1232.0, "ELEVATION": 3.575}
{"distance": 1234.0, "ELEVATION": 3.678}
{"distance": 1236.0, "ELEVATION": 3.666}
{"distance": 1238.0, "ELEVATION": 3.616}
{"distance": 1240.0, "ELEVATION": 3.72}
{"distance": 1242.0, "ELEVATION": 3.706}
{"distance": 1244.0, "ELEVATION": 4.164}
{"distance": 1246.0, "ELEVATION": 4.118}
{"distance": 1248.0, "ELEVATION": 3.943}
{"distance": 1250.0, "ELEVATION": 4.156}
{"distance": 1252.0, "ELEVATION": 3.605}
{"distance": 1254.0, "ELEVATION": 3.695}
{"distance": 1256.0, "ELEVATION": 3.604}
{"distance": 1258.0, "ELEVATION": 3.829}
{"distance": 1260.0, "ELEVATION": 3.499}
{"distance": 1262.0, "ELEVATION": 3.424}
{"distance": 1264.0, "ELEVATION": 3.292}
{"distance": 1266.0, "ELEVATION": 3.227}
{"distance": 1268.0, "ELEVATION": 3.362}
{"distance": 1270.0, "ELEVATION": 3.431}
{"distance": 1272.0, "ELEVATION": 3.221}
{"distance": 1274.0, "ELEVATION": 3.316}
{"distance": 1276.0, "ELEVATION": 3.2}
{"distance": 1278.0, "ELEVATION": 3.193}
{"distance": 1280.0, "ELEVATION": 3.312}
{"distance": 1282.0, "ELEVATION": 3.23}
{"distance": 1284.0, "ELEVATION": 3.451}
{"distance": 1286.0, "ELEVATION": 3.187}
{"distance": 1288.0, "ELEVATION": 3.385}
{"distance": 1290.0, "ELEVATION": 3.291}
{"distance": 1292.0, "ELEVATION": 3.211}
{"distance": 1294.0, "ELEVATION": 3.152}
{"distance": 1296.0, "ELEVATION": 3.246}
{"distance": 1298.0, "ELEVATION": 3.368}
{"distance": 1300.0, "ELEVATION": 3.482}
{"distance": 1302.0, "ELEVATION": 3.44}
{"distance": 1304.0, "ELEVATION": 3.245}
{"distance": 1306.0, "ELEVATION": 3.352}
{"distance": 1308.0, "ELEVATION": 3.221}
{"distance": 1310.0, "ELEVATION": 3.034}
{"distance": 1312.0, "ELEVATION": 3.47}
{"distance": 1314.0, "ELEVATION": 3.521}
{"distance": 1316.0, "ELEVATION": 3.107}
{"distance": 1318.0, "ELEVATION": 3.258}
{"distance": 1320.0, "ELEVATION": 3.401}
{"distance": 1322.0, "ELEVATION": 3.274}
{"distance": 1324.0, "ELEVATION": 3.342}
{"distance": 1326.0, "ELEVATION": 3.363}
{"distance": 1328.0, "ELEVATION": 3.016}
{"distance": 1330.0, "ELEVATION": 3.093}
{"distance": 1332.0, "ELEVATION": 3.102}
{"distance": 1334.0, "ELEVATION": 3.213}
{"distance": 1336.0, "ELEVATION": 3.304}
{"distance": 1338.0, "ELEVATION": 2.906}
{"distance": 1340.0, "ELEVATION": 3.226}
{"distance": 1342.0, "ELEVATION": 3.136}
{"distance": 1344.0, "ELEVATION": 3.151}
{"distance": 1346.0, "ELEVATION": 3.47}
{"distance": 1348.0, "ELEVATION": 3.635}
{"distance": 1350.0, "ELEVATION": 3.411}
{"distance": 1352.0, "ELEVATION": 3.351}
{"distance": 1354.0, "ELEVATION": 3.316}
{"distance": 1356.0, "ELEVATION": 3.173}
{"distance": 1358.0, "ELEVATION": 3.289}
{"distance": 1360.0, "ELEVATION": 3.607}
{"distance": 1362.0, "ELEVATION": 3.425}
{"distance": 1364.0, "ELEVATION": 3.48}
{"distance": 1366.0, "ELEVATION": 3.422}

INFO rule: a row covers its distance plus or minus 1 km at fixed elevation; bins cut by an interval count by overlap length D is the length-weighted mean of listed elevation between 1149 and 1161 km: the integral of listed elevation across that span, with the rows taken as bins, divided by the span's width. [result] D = 3.47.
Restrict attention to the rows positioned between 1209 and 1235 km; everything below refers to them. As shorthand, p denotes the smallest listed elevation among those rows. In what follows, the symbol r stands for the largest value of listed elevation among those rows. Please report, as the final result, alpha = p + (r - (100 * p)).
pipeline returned -338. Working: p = 3.451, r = 3.841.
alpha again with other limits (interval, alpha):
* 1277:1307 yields -309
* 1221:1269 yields -315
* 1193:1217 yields -313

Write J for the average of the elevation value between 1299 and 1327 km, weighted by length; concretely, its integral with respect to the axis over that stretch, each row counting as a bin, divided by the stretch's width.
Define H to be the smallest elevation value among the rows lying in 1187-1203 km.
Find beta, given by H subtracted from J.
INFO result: 0.13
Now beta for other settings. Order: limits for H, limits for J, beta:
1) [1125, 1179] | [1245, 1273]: 2.14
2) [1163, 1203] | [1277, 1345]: 0.12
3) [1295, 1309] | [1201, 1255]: 0.47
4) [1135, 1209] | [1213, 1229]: 1.97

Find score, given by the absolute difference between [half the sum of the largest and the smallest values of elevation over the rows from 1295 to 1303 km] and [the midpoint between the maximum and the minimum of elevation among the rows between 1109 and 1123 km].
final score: 0.27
